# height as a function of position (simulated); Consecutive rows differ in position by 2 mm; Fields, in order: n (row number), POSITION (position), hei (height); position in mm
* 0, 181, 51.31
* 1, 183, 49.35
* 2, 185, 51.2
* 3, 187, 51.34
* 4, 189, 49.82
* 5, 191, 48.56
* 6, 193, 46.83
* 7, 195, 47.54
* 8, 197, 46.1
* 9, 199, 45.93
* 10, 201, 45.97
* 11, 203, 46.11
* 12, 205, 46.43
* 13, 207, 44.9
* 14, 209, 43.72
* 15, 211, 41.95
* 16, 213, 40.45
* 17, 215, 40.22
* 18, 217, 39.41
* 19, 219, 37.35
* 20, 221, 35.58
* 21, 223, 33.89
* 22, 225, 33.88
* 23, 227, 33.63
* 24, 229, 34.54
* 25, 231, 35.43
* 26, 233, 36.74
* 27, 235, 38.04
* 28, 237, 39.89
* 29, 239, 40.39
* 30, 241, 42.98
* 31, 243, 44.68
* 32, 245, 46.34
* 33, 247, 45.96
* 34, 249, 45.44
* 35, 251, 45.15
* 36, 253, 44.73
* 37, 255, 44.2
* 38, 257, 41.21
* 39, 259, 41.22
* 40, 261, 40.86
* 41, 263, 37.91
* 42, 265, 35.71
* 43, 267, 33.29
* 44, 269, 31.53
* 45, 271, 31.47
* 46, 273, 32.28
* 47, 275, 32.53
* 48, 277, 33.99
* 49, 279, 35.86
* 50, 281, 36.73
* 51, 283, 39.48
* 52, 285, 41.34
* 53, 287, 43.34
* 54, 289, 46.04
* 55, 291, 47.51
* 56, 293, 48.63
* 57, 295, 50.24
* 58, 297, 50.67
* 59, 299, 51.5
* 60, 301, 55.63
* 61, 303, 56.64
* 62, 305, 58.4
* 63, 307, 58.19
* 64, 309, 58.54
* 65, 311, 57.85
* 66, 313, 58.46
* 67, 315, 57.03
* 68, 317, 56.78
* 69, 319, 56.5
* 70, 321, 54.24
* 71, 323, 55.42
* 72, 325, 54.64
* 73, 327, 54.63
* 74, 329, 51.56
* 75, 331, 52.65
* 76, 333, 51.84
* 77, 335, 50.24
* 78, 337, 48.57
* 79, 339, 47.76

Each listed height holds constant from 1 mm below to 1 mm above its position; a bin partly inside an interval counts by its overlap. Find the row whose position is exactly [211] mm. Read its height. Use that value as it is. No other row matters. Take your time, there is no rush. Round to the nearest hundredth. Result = 41.95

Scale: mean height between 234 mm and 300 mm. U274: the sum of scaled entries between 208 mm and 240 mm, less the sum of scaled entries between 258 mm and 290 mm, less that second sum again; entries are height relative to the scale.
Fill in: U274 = -14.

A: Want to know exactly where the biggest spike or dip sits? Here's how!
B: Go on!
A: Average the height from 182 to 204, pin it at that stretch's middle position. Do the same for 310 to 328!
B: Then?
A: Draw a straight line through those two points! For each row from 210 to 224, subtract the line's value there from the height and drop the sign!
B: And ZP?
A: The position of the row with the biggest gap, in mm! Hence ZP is 223 mm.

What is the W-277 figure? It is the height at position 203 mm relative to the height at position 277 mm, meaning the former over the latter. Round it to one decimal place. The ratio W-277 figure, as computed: 1.4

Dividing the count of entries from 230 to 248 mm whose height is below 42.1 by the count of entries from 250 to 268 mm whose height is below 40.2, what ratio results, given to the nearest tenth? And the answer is 1.7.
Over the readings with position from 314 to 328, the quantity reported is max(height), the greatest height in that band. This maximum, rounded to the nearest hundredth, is 57.03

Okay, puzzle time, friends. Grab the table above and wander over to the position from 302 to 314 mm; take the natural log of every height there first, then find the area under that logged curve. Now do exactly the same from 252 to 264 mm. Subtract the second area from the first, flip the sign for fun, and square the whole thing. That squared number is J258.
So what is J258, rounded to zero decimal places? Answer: 16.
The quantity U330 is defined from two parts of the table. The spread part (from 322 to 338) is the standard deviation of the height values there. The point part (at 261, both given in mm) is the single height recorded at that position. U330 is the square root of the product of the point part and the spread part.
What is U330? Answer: 10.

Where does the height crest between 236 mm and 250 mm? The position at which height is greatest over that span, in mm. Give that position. 245 mm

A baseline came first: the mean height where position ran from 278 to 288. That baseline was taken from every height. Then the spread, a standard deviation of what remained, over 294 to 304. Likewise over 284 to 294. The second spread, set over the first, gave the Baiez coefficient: 1.0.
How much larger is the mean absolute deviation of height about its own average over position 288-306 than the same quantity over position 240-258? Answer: 2.3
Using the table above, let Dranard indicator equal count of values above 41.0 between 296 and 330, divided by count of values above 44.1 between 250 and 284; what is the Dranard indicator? 5.67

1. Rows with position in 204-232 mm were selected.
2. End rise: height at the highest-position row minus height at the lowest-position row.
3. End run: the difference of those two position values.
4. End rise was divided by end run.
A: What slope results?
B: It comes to -0.42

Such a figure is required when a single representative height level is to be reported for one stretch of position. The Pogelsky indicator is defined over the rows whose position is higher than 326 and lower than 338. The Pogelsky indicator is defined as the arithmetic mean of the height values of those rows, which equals 52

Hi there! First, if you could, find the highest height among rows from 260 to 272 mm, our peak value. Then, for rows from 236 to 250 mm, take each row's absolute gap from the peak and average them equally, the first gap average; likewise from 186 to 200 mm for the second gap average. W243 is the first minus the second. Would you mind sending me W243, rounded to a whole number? -4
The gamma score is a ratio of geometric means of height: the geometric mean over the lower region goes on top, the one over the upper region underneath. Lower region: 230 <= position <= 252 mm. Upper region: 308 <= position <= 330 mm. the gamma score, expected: 0.75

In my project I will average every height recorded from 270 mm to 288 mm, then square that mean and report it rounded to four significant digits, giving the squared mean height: 1320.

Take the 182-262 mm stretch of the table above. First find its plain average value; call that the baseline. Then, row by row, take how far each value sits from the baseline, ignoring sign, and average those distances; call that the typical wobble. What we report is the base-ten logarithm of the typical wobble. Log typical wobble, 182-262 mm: 0.62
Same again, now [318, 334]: 0.16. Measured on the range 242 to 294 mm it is 0.68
